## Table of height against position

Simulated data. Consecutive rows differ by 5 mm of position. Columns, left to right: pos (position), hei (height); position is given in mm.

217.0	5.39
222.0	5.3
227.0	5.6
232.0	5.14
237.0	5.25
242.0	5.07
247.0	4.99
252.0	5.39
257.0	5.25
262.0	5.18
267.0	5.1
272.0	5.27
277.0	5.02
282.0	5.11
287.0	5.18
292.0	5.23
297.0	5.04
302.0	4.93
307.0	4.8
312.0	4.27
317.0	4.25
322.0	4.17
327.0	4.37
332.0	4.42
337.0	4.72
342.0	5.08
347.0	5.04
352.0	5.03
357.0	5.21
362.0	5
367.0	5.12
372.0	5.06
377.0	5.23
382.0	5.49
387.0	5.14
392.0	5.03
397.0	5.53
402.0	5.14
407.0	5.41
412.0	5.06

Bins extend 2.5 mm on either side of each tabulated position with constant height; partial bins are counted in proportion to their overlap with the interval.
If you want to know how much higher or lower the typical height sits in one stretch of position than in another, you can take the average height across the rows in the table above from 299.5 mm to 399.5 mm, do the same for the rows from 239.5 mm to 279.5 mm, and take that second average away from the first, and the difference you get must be -0.26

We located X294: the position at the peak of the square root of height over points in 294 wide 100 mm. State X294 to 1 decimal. 252.0 mm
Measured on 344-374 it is 357.0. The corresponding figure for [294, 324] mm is 297.0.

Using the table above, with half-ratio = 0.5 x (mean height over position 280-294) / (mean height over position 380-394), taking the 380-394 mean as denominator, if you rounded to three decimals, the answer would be 0.496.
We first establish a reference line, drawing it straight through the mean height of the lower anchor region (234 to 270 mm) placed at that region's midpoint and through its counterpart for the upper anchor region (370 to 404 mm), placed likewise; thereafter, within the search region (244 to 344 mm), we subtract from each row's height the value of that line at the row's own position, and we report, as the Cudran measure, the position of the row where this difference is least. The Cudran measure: 322.0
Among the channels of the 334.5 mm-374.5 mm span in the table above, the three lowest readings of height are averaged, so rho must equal 4.92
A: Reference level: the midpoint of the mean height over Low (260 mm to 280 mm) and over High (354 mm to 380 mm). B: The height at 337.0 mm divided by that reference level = 0.92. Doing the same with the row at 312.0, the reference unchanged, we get 0.83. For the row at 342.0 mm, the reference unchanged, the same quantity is 0.99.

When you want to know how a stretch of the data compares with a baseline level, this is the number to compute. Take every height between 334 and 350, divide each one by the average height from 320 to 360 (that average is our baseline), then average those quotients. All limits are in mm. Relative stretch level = 1.04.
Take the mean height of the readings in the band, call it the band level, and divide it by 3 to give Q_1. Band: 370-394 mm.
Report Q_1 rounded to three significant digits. 1.73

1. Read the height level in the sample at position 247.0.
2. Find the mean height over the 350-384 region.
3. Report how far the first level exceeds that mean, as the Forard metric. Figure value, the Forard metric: -0.2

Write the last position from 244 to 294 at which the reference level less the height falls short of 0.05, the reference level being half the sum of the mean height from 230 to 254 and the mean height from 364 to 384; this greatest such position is 292.0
